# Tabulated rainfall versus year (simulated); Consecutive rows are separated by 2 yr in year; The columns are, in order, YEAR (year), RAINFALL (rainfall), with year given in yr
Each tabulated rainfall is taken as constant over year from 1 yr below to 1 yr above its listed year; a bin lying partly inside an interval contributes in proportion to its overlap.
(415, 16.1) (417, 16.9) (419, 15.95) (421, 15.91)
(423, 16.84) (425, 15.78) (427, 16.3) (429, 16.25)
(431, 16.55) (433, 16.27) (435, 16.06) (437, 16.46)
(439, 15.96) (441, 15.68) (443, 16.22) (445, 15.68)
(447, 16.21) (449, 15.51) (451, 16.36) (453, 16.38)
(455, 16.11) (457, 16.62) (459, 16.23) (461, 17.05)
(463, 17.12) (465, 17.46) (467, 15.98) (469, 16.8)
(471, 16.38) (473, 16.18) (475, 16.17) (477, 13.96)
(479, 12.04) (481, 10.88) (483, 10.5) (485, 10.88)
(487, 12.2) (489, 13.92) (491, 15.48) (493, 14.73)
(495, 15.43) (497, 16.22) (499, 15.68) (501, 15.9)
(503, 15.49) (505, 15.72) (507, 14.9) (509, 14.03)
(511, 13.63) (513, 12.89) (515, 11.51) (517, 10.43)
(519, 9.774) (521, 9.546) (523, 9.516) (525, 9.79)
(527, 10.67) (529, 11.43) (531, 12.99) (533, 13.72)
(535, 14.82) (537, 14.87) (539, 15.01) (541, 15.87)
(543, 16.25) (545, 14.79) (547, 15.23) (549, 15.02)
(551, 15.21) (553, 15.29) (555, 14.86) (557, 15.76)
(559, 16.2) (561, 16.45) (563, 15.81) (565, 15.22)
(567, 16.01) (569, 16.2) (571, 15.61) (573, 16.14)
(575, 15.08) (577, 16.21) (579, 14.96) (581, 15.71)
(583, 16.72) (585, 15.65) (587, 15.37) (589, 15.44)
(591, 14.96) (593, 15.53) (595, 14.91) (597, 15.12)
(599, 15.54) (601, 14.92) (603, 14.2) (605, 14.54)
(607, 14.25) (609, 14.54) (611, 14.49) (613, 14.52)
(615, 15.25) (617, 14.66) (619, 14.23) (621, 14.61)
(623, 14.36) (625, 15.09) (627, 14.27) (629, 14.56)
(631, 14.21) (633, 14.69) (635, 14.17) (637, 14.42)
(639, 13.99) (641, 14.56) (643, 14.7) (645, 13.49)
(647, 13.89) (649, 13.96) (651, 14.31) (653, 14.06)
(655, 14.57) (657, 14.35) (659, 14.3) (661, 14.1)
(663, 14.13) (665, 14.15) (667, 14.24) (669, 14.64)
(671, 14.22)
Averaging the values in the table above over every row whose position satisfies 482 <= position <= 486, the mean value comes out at 10.7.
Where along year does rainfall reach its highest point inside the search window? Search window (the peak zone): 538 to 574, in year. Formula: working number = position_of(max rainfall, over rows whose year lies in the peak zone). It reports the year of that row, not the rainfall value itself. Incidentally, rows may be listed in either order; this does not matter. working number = 561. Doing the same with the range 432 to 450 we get 437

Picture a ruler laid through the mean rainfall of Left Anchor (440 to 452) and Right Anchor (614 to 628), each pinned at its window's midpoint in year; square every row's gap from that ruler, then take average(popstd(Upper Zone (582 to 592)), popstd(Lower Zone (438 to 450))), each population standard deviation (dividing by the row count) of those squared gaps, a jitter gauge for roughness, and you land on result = 0.6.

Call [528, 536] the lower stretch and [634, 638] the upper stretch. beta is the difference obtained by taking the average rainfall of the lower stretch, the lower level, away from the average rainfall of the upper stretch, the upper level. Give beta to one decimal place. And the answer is 1.1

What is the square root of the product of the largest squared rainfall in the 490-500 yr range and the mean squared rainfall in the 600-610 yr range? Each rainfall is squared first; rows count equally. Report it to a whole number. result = 235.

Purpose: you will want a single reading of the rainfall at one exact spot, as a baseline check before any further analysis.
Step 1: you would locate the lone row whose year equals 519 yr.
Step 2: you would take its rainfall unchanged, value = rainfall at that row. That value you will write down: 9.774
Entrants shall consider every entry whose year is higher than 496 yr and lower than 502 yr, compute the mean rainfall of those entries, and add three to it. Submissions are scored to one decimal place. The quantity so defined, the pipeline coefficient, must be 18.9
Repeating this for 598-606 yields 17.8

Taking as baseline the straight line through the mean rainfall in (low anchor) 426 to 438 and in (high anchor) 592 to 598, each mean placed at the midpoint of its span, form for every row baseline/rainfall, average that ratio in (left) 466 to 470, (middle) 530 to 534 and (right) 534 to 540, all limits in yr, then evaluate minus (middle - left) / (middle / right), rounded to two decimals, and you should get -0.17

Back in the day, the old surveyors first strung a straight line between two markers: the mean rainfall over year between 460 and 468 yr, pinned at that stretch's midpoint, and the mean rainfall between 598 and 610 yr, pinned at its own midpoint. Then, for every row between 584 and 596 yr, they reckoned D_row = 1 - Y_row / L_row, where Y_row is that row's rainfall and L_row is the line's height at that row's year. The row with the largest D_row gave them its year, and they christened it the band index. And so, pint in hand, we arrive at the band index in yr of 591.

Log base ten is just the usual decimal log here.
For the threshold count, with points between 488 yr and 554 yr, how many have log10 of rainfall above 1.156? 19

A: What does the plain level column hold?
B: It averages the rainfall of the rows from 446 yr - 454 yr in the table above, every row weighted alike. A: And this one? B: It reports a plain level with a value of 16.1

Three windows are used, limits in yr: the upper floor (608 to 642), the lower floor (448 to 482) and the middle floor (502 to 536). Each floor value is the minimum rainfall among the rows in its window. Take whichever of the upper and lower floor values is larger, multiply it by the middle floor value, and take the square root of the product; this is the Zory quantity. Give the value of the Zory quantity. 11.5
